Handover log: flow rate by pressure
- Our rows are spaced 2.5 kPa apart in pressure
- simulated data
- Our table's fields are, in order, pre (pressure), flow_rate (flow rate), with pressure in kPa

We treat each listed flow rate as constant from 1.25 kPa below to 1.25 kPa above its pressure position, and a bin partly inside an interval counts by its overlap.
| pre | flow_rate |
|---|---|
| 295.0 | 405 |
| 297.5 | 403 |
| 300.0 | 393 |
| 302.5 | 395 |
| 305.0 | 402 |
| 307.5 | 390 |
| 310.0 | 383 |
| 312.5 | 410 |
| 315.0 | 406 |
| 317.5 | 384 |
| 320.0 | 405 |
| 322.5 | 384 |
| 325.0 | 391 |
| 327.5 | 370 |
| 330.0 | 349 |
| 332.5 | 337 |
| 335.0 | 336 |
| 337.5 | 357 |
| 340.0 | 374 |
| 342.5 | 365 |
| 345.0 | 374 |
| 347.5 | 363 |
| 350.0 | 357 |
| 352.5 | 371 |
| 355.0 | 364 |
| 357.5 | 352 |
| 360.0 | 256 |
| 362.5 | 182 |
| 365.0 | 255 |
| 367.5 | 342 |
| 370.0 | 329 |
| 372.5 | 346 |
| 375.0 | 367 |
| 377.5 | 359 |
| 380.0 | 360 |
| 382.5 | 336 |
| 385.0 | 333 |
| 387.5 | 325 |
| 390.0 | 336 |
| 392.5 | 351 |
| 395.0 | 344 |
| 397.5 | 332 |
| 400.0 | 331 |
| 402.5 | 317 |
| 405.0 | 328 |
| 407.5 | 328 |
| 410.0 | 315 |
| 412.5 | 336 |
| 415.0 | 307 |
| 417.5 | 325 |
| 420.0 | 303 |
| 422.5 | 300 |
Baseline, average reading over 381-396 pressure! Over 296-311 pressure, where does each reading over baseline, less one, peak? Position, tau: 297.5 kPa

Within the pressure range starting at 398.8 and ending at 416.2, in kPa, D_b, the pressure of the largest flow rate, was 412.5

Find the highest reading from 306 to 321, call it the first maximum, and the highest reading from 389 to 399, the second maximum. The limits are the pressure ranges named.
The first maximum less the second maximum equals 59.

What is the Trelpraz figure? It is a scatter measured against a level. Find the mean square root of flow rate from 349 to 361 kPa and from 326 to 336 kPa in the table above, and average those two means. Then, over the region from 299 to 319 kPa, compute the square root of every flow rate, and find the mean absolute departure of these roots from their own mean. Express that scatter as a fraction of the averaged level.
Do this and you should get 0.0108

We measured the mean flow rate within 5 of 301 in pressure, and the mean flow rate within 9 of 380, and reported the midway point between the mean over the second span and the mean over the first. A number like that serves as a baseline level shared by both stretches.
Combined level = 372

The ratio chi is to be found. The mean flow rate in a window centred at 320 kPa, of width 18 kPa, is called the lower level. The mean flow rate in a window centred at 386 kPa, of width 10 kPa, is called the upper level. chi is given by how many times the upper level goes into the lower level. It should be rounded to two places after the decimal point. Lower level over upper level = 1.18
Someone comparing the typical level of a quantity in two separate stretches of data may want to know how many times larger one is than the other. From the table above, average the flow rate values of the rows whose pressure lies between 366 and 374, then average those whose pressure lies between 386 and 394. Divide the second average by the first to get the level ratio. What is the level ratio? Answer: 1.00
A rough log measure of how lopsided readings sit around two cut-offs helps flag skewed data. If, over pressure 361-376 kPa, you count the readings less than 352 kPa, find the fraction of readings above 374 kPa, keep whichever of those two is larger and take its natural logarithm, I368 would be 1.6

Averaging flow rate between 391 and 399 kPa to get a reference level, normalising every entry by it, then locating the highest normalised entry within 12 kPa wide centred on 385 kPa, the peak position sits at 380.0 kPa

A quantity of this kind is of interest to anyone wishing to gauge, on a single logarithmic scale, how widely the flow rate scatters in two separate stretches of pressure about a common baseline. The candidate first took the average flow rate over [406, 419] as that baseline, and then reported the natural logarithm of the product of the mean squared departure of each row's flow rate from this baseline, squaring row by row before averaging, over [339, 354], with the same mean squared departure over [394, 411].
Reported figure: 12.4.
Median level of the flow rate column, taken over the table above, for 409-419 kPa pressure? 320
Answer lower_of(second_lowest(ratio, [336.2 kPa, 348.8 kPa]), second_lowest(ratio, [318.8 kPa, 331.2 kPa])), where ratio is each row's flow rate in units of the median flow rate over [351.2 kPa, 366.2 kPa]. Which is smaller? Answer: 1.19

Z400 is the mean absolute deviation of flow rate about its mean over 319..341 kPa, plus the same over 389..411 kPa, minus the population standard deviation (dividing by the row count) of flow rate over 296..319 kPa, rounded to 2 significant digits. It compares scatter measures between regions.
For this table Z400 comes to 19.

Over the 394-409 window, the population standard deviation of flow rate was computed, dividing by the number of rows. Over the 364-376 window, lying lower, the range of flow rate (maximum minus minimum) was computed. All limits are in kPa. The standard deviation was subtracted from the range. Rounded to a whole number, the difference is 104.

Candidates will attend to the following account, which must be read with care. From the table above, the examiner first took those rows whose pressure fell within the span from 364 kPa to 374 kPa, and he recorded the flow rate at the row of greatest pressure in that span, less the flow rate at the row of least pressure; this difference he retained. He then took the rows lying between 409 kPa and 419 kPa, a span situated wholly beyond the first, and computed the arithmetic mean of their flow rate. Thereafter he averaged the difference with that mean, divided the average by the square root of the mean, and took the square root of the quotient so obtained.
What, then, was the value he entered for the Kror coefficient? 3.39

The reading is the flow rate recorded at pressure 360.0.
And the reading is 256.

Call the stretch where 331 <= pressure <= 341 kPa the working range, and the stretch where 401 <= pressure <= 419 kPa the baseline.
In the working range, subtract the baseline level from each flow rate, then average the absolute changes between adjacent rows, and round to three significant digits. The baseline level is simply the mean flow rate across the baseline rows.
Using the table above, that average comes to 13.0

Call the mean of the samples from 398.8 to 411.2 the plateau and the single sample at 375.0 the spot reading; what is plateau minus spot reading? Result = -43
